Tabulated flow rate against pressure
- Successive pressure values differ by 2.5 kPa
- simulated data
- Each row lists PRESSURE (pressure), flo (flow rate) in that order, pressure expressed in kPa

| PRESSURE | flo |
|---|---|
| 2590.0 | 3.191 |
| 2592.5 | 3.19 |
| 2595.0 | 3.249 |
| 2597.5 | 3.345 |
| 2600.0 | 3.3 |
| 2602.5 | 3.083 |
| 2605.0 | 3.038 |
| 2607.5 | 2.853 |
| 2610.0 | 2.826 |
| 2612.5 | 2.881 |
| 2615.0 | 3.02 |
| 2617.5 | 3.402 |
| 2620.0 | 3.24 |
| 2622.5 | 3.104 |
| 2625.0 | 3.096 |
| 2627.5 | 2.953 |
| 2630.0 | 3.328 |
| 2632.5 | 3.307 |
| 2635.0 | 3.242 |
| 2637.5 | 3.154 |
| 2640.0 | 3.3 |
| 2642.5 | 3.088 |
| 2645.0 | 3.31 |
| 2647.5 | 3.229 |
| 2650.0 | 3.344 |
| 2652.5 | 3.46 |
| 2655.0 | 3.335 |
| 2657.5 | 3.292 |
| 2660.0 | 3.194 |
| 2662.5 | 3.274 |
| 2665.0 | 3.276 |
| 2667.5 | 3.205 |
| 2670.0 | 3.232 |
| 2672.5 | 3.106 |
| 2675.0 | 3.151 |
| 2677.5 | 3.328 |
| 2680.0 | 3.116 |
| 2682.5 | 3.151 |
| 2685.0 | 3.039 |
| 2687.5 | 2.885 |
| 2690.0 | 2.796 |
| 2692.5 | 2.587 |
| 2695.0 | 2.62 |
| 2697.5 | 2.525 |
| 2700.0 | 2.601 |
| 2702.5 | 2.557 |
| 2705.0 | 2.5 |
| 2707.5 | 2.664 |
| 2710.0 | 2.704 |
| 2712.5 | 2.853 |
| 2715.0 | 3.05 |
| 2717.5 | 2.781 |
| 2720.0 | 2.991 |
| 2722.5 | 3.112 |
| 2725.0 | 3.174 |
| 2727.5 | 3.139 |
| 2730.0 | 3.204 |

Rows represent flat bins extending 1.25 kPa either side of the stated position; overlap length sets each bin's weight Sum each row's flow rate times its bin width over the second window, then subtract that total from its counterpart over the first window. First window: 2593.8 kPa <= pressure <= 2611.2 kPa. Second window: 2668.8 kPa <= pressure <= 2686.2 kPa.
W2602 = -1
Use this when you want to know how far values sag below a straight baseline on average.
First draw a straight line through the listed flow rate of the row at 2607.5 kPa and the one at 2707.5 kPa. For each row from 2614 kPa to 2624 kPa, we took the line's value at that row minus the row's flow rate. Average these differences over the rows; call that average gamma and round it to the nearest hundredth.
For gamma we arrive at -0.36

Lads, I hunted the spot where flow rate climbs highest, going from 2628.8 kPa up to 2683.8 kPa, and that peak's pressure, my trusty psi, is 2652.5 kPa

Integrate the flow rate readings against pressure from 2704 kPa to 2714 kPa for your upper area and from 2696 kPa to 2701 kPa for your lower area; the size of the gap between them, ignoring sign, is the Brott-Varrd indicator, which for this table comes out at 14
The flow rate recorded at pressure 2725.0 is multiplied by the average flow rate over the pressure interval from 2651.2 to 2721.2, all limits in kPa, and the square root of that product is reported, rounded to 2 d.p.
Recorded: 3.07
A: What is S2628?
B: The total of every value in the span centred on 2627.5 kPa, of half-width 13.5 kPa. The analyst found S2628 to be 35.1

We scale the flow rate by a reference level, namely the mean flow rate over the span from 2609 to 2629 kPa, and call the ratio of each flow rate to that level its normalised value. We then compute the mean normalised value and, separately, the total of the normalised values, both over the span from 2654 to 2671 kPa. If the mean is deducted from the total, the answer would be 6.4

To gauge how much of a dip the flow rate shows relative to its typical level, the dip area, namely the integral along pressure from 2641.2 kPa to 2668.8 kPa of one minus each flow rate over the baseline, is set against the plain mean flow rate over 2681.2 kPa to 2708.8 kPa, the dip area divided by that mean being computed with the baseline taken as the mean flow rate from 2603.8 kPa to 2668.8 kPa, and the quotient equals -0.288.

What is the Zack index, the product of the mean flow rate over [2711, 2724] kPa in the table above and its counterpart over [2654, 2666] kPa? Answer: 9.7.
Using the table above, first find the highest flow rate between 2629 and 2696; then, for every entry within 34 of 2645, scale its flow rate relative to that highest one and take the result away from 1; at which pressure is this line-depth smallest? 2652.5 kPa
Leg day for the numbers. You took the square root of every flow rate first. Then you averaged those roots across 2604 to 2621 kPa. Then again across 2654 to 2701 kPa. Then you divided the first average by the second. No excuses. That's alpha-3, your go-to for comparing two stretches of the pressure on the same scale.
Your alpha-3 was 1.00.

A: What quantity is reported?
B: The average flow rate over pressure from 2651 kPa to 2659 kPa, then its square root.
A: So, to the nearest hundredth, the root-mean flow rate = 1.83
